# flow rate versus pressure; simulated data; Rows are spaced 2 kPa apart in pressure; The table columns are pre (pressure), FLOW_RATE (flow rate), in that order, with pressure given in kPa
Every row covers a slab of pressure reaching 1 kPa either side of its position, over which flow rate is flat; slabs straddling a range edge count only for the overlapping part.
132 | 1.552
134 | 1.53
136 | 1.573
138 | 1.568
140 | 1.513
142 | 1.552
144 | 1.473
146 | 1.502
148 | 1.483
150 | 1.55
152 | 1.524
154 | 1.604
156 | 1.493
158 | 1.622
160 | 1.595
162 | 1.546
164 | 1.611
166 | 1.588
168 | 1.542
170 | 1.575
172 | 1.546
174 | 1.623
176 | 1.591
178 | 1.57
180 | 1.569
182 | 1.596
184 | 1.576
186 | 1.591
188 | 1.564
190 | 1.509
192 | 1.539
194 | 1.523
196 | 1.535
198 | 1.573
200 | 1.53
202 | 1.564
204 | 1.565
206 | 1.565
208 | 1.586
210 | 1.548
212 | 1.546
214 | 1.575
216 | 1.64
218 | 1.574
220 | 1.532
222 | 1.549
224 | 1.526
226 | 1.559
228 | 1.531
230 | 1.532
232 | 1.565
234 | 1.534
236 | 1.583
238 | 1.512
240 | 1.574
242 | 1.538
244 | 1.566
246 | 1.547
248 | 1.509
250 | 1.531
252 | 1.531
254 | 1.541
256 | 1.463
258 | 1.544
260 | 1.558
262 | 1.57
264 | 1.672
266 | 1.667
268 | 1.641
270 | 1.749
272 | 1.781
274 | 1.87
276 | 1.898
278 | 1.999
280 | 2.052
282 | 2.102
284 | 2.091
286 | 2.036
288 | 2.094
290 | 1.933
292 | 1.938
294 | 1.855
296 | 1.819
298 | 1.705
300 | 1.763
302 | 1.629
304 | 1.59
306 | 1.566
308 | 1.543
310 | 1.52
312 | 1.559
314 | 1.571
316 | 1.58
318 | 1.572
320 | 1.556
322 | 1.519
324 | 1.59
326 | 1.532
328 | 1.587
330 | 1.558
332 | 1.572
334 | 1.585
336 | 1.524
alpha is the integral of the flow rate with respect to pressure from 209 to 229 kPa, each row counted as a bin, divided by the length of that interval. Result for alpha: 1.56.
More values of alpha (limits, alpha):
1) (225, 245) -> 1.55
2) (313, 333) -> 1.56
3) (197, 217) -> 1.57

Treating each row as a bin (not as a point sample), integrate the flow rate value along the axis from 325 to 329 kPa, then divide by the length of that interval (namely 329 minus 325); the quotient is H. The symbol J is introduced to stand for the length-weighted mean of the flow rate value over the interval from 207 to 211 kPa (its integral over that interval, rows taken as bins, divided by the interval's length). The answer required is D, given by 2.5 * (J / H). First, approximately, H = 1.56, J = 1.57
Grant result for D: 2.51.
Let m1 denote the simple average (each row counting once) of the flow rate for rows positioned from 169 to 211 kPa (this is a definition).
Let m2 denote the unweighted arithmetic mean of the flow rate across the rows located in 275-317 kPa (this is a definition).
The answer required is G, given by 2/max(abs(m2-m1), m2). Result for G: 1.11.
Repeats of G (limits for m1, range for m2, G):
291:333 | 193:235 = 1.29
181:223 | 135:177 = 1.29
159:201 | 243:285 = 1.17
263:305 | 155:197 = 1.28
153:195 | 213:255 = 1.29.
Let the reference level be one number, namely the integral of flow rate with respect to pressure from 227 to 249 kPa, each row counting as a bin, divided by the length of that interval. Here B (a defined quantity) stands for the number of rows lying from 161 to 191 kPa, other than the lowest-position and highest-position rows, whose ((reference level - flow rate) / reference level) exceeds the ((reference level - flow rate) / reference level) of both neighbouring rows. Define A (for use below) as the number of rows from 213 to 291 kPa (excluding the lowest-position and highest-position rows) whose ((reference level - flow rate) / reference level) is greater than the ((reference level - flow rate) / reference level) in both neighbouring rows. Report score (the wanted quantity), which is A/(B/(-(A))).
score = -25.0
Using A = 10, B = 4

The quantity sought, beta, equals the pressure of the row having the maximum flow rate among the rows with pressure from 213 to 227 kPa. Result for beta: 216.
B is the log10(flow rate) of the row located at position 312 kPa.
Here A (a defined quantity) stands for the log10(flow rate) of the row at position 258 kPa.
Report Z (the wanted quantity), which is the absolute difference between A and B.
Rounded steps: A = 0.189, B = 0.193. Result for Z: 0.004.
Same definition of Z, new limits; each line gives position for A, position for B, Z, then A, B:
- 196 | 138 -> 0.009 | 0.186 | 0.195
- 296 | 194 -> 0.077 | 0.260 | 0.183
